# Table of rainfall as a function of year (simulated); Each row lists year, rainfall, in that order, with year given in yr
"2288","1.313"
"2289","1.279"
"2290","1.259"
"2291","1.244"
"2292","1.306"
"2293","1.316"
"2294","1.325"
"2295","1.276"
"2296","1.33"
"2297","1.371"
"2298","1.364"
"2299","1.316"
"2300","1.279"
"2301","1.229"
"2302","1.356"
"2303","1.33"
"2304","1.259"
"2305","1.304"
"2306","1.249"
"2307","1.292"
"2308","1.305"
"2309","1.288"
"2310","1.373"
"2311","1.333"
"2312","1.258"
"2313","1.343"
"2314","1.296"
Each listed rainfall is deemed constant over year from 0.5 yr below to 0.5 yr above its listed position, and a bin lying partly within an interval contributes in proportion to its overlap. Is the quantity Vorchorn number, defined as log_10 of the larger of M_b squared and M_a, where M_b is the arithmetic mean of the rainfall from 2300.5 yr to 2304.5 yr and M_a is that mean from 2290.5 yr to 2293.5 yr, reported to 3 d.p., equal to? 0.224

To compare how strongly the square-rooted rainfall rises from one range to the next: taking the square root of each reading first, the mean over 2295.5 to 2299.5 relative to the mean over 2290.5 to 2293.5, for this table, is 1.02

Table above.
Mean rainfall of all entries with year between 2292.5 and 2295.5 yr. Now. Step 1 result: 1.306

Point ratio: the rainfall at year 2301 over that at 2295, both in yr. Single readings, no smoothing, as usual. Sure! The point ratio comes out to 0.96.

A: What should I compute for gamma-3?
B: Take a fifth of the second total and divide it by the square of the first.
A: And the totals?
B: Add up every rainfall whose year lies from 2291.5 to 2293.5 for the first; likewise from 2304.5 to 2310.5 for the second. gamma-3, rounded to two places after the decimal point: 0.23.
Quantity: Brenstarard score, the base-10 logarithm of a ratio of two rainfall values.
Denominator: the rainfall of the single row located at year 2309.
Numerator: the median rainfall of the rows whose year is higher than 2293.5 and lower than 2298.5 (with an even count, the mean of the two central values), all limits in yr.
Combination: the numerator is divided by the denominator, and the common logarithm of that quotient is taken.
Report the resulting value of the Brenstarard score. 0.014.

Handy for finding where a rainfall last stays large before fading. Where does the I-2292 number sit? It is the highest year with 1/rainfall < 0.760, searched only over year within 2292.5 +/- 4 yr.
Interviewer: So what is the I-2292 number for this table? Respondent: 2296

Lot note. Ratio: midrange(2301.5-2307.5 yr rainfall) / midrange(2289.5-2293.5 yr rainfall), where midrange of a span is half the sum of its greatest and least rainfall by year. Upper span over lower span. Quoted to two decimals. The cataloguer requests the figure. 1.02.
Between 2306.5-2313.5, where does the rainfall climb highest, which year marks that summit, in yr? 2310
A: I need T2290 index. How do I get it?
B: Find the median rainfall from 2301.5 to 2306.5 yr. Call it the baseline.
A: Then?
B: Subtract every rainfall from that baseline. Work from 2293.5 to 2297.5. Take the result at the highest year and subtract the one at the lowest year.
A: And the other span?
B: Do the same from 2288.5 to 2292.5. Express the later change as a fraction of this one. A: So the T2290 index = 1.7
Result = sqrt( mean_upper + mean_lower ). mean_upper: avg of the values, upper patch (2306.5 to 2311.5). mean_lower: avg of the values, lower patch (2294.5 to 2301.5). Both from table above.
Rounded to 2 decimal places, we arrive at 1.62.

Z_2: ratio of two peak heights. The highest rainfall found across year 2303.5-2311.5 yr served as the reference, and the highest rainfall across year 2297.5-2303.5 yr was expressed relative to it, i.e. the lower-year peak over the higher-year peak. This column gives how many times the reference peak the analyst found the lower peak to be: 0.993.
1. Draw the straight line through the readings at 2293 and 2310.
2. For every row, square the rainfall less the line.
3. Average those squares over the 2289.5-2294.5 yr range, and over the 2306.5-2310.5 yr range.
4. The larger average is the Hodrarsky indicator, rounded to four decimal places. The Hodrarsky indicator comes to 0.0039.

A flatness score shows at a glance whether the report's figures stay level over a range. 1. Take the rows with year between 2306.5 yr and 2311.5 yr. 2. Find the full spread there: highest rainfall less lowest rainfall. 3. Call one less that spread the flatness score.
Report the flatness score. 0.915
